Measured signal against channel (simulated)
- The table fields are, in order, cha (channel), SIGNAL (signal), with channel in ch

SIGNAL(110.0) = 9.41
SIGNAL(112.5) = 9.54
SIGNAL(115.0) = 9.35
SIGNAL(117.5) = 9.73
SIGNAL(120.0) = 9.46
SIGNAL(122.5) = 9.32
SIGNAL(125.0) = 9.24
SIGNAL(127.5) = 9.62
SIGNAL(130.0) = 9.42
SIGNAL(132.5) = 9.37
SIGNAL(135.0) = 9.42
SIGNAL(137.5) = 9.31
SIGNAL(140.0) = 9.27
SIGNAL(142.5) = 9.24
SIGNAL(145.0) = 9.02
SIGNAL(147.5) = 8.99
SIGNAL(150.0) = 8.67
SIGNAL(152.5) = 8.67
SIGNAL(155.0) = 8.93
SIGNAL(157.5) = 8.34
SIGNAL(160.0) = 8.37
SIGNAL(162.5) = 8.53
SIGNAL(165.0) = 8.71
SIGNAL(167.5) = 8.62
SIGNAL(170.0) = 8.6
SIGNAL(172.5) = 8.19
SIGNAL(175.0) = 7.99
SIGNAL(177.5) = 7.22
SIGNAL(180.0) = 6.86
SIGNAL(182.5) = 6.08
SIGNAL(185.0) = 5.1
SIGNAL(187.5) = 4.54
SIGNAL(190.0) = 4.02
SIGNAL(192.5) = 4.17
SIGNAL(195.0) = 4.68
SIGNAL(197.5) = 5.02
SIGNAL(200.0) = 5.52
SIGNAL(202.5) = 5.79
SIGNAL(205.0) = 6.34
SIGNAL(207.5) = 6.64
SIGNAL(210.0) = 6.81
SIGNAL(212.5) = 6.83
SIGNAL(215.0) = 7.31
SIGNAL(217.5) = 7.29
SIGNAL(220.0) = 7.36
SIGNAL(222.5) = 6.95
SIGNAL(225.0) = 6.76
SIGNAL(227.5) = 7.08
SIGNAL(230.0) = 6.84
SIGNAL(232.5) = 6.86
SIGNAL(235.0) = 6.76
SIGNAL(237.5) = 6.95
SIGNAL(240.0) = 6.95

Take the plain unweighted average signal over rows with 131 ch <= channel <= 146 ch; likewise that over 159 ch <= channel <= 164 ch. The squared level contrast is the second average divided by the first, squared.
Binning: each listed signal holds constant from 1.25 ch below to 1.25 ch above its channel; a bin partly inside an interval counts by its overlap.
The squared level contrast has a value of 0.8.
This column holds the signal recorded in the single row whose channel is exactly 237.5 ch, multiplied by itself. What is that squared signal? 48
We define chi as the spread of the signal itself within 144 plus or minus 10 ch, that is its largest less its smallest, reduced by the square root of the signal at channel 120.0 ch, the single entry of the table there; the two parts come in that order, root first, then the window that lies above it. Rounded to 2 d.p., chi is -2.33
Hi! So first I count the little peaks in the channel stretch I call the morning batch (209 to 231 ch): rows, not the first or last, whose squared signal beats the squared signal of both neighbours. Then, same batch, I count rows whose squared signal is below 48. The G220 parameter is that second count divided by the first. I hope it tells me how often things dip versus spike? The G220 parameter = 1.33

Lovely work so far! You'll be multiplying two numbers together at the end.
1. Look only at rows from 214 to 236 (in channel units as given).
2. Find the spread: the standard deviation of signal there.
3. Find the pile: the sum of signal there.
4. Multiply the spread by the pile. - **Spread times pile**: 15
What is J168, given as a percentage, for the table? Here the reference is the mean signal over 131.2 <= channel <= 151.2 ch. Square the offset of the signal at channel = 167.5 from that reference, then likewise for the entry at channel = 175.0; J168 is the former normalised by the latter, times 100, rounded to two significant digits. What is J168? 21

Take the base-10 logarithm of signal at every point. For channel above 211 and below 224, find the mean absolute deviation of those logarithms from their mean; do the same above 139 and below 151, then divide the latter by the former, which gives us 0.7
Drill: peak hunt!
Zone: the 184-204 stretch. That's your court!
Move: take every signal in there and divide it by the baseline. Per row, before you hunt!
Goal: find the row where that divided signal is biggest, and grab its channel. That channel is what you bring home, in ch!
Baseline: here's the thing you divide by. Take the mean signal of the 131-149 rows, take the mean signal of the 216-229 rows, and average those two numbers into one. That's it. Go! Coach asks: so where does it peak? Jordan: 202.5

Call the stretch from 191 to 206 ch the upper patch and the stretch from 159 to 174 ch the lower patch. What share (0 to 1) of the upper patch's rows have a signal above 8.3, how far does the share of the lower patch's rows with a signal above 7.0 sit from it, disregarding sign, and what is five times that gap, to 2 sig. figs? 5.0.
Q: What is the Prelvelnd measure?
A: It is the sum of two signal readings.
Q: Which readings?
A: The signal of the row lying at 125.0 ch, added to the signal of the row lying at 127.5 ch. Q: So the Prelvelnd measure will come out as 18.9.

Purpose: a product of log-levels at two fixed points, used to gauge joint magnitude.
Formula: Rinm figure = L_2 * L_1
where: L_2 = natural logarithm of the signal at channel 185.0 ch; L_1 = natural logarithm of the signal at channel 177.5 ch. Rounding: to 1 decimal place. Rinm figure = 3.2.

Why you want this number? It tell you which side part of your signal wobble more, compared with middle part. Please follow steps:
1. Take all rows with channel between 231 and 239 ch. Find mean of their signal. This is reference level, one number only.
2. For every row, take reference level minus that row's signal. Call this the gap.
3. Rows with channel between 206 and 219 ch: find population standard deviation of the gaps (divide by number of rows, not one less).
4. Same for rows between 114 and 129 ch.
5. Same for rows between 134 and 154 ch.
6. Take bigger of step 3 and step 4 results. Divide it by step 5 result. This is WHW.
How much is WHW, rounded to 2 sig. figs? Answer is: 1.0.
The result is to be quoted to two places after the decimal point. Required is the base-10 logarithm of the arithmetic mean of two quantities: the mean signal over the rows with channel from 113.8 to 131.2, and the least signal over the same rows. 0.97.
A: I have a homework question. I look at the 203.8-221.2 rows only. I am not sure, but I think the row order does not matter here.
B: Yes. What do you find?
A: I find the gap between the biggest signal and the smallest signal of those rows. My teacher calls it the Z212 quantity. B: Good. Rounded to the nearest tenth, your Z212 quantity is 1.0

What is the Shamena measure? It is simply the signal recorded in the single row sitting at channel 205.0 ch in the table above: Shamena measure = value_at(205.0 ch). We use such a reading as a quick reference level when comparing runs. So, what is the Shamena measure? 6.34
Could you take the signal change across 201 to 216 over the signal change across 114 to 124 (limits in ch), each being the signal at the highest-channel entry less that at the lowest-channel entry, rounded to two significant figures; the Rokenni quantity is -51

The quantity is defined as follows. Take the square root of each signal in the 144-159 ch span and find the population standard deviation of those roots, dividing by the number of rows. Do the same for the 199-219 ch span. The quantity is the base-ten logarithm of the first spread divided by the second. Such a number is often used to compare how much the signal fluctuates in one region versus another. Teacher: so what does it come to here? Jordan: -0.47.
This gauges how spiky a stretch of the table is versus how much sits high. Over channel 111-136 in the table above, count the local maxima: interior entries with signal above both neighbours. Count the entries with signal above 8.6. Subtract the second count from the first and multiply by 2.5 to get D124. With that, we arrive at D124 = -20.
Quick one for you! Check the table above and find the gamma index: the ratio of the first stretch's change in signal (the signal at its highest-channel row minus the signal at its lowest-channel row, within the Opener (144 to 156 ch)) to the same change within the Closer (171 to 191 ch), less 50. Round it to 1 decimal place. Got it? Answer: -50.0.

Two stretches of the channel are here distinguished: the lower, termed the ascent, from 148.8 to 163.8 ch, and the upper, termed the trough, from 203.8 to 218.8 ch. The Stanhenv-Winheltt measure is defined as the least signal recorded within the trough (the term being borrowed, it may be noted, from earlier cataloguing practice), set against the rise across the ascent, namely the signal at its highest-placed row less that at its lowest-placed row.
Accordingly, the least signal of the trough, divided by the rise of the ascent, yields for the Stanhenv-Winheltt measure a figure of -45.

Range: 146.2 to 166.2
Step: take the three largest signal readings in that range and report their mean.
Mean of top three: 8.9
